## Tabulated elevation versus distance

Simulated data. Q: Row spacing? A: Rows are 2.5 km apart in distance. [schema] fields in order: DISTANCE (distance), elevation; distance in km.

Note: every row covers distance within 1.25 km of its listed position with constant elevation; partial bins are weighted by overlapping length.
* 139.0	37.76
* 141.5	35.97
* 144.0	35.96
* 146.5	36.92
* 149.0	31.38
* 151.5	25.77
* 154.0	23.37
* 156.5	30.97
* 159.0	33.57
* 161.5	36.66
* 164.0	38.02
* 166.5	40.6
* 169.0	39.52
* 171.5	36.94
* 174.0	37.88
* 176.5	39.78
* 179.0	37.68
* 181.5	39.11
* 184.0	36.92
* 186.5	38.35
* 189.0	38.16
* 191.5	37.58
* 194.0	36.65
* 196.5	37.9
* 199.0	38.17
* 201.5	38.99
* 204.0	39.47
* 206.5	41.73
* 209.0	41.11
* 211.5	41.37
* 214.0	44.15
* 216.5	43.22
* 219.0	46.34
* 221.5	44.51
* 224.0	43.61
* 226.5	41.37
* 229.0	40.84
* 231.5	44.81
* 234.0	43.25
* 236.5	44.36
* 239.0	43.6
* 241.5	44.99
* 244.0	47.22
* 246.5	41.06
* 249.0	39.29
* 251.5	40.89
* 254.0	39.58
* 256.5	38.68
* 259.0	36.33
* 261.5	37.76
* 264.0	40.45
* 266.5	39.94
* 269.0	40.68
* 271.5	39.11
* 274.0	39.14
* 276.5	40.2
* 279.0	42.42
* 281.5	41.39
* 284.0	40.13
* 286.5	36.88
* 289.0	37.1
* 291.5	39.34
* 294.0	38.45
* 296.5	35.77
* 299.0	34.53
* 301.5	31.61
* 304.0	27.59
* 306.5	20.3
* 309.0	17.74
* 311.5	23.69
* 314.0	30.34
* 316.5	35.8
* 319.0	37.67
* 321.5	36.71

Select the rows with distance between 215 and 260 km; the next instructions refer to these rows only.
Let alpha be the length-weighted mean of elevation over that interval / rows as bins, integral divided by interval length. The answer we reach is 42.5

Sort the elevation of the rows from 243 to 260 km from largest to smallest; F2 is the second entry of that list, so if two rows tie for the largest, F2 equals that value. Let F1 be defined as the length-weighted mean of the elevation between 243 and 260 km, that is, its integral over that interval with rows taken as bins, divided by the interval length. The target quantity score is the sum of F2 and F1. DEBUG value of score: 81.5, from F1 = 40.4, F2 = 41.06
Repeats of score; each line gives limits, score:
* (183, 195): 75.7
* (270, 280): 80.4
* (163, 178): 78.6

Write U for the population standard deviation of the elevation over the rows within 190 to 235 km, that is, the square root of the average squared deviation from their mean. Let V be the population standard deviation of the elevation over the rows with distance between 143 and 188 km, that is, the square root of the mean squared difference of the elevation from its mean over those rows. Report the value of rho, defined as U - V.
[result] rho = -1.9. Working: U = 2.7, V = 4.6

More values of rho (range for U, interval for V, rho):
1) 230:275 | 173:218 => 0.7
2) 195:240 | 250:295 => 0.8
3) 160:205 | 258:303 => -1.5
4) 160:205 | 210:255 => -1.1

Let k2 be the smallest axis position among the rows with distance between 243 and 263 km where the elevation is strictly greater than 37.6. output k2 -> 244.0 km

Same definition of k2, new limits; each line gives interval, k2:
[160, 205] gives 164.0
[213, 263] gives 214.0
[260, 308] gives 261.5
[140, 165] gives 164.0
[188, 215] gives 189.0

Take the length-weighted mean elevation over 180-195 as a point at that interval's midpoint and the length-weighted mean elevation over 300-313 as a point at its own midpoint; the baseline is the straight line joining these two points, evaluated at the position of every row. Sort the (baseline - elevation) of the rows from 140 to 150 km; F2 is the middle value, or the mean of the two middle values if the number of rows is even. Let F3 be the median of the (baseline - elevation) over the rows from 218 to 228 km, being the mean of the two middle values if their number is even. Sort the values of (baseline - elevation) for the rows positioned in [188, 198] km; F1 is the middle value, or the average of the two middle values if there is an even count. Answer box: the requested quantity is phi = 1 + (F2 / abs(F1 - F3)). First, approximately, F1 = -0.4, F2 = 7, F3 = -10.2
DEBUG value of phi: 1.7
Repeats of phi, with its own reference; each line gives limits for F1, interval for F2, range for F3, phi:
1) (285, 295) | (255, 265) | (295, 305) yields -1.3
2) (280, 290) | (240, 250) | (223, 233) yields -2.9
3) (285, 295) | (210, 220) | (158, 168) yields 0.4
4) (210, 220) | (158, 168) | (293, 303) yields 5.7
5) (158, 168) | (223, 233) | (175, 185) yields -2.0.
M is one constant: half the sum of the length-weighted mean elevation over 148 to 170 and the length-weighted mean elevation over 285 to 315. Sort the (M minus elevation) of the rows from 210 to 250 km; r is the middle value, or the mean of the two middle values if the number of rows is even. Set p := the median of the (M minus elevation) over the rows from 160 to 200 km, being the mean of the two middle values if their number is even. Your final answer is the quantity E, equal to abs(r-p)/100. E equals 0.06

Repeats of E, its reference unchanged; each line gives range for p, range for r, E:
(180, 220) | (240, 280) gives 0.01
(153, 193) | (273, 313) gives 0.01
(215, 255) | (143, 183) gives 0.06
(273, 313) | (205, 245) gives 0.07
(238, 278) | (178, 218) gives 0.01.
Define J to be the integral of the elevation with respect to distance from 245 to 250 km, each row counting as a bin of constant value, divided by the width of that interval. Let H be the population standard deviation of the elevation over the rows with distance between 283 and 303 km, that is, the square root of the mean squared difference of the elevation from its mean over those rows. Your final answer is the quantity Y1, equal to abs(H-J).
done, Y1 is 38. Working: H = 2.59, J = 40.6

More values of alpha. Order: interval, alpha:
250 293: 39.4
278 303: 37.6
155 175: 36.6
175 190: 38.3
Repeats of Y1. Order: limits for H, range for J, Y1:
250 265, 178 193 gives 36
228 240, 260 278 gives 38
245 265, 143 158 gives 29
